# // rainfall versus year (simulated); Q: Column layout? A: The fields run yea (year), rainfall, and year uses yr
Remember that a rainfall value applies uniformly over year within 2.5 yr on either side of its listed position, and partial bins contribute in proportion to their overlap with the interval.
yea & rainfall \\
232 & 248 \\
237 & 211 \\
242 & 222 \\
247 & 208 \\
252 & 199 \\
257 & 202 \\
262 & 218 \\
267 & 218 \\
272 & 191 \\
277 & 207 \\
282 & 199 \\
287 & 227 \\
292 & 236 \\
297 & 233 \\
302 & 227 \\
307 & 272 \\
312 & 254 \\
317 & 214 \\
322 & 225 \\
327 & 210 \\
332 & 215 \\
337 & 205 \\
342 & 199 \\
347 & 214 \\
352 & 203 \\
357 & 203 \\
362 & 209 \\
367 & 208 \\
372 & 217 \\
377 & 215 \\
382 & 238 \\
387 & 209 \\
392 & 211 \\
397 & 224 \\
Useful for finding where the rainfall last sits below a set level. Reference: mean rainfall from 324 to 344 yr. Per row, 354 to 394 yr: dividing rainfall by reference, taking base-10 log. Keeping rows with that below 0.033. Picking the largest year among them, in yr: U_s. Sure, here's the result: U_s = 392 yr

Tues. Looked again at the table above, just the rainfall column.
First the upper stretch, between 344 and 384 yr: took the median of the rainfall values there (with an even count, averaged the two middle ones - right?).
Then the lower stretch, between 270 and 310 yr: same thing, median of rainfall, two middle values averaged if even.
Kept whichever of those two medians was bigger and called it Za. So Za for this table 227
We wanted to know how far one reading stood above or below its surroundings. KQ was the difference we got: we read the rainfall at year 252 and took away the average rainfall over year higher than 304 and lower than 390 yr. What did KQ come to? -19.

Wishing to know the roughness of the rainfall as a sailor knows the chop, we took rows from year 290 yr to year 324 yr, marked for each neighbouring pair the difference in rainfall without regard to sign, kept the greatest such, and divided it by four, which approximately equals 11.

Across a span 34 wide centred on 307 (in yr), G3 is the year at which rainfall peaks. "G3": 307 yr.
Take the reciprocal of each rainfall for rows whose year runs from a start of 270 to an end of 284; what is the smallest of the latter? 0.0048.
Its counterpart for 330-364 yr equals 0.0047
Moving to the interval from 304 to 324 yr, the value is 0.0037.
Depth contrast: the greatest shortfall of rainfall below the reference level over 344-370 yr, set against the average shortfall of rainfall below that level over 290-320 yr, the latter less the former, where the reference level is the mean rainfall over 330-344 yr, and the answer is -36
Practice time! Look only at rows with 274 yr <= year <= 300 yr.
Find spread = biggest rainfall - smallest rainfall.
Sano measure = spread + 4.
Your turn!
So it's 41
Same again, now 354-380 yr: 18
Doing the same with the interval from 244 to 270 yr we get 23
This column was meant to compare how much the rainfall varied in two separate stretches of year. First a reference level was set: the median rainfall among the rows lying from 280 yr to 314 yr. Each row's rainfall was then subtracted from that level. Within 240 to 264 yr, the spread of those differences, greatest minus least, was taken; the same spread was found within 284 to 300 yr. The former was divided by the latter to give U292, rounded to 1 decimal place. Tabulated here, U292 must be 2.6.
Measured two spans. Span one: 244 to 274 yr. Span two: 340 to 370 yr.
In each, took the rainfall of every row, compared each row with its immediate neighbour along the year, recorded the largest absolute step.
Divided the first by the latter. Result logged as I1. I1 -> 1.8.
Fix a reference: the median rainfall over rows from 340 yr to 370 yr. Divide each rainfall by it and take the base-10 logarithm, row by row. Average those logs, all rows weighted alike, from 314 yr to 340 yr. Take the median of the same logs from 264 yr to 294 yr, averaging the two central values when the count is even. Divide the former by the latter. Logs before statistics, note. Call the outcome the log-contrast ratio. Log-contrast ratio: 1.2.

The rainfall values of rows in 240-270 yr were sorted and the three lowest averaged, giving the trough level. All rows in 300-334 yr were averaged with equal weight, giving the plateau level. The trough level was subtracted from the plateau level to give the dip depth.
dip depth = 28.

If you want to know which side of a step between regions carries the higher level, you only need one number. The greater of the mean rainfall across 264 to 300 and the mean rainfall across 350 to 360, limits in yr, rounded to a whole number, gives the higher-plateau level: 216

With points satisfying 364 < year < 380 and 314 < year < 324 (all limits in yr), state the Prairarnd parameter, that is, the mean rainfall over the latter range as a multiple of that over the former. 1.03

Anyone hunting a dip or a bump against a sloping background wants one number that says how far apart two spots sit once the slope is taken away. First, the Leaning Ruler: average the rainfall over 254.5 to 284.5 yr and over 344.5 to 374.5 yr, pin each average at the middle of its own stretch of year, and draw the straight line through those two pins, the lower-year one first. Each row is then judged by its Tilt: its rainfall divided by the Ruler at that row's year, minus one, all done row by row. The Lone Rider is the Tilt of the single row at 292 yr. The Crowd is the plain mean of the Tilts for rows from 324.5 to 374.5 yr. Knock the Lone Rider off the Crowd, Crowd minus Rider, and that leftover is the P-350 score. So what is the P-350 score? -0.14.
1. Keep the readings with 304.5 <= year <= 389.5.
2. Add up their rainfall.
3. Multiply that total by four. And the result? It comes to 14840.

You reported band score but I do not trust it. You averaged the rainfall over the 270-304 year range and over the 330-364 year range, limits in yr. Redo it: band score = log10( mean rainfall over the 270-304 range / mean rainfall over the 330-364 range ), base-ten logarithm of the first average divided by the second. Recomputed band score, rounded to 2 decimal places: 0.02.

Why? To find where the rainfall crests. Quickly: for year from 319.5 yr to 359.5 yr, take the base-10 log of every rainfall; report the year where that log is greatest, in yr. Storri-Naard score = 322 yr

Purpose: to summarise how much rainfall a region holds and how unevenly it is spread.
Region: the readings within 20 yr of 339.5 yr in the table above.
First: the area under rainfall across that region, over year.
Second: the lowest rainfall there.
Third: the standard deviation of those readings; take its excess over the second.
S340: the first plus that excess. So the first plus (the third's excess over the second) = 8179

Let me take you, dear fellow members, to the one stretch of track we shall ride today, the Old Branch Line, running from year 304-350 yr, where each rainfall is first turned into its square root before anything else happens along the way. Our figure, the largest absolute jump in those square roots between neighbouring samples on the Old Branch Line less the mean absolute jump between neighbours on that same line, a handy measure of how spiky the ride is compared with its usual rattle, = 0.81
